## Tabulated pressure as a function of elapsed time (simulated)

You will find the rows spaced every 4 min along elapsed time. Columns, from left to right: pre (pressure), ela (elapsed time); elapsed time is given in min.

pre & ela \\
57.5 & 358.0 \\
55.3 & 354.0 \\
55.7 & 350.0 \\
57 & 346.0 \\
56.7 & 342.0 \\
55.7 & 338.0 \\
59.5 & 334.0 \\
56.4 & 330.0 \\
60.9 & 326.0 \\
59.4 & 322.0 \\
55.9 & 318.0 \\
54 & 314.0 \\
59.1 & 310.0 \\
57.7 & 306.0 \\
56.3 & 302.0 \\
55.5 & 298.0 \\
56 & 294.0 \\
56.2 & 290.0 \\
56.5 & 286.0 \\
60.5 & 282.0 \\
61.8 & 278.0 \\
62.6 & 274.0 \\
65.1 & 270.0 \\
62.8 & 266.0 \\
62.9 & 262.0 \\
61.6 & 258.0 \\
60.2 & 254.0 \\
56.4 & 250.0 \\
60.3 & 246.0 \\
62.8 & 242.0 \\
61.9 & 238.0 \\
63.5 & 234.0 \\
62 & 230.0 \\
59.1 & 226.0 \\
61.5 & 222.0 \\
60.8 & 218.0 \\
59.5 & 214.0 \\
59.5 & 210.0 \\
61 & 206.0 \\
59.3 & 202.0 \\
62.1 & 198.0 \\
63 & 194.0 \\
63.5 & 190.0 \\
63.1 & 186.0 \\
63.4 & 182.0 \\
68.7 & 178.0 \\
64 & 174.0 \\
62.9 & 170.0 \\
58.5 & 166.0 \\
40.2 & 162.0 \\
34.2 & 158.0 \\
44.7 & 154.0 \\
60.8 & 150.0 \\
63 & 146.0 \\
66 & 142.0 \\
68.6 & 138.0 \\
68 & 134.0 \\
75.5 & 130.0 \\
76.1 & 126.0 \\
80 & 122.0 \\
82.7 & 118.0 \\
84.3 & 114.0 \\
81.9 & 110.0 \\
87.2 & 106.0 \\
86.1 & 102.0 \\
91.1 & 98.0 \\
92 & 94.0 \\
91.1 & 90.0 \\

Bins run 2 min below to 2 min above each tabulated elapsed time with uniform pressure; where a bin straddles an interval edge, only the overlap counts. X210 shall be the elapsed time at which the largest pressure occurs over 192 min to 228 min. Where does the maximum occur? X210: 194.0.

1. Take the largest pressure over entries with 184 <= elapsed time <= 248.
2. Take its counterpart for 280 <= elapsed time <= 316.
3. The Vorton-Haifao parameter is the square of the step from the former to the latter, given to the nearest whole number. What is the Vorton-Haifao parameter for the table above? 9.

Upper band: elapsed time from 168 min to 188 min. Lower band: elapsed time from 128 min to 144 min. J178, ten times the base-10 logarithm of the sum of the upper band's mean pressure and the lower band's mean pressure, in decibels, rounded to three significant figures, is 21.3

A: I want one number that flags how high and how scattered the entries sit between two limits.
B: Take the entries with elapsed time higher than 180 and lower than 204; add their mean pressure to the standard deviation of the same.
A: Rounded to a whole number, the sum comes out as 64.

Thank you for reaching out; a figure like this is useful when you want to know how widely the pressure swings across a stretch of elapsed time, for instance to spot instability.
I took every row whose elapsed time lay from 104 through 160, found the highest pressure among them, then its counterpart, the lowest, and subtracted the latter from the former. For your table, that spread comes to 53.0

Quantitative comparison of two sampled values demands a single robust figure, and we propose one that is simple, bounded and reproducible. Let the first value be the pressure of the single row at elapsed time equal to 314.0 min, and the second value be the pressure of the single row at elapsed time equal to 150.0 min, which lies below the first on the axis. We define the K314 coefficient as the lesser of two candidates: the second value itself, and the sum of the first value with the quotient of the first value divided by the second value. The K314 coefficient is 55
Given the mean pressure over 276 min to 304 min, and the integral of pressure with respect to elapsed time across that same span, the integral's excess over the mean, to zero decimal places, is 1554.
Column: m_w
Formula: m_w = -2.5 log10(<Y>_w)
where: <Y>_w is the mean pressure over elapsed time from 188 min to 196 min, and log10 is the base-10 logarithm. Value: -4.50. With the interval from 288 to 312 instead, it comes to -4.39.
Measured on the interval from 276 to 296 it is -4.41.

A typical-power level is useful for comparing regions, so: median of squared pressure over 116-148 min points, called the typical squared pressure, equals 5203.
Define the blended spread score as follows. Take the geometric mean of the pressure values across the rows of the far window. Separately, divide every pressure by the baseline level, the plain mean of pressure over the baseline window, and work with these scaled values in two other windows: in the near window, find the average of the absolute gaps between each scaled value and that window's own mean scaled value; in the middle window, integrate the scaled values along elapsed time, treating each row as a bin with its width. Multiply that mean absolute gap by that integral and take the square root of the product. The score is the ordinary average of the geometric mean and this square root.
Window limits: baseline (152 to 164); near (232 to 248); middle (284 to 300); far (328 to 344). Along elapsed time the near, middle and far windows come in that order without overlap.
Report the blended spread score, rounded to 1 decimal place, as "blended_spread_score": 28.9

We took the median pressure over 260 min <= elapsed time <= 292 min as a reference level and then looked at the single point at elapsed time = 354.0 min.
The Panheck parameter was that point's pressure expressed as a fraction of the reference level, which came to 0.89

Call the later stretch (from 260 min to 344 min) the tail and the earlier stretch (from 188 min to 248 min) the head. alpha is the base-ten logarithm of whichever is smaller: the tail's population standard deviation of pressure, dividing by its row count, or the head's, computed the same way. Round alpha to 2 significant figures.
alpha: 0.17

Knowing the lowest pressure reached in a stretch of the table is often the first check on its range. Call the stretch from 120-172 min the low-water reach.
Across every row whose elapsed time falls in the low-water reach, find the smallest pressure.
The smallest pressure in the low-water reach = 34.2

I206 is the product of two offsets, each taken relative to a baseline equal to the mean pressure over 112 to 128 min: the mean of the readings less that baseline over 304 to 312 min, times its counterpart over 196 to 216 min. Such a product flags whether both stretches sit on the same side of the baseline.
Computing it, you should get 459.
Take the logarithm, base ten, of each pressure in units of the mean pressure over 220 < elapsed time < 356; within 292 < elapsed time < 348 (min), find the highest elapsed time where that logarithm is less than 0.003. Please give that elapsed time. 346.0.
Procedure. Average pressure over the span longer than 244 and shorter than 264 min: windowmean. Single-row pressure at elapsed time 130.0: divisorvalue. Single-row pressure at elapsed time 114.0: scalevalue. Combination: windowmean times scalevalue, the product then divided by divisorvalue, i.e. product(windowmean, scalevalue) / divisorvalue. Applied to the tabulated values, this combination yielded 67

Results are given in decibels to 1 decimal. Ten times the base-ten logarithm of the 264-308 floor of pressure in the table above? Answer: 17.4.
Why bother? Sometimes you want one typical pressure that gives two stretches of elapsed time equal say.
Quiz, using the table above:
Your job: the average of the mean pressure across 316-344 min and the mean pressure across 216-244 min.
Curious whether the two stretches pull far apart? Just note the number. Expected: 59.7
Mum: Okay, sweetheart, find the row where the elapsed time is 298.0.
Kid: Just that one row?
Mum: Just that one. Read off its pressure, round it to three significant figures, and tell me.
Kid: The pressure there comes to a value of 55.5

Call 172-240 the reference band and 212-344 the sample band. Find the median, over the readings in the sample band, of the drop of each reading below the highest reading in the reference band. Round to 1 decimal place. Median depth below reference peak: 9.2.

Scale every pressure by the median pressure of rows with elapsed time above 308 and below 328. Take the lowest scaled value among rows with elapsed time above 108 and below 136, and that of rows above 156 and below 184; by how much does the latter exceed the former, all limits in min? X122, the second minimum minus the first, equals -0.57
